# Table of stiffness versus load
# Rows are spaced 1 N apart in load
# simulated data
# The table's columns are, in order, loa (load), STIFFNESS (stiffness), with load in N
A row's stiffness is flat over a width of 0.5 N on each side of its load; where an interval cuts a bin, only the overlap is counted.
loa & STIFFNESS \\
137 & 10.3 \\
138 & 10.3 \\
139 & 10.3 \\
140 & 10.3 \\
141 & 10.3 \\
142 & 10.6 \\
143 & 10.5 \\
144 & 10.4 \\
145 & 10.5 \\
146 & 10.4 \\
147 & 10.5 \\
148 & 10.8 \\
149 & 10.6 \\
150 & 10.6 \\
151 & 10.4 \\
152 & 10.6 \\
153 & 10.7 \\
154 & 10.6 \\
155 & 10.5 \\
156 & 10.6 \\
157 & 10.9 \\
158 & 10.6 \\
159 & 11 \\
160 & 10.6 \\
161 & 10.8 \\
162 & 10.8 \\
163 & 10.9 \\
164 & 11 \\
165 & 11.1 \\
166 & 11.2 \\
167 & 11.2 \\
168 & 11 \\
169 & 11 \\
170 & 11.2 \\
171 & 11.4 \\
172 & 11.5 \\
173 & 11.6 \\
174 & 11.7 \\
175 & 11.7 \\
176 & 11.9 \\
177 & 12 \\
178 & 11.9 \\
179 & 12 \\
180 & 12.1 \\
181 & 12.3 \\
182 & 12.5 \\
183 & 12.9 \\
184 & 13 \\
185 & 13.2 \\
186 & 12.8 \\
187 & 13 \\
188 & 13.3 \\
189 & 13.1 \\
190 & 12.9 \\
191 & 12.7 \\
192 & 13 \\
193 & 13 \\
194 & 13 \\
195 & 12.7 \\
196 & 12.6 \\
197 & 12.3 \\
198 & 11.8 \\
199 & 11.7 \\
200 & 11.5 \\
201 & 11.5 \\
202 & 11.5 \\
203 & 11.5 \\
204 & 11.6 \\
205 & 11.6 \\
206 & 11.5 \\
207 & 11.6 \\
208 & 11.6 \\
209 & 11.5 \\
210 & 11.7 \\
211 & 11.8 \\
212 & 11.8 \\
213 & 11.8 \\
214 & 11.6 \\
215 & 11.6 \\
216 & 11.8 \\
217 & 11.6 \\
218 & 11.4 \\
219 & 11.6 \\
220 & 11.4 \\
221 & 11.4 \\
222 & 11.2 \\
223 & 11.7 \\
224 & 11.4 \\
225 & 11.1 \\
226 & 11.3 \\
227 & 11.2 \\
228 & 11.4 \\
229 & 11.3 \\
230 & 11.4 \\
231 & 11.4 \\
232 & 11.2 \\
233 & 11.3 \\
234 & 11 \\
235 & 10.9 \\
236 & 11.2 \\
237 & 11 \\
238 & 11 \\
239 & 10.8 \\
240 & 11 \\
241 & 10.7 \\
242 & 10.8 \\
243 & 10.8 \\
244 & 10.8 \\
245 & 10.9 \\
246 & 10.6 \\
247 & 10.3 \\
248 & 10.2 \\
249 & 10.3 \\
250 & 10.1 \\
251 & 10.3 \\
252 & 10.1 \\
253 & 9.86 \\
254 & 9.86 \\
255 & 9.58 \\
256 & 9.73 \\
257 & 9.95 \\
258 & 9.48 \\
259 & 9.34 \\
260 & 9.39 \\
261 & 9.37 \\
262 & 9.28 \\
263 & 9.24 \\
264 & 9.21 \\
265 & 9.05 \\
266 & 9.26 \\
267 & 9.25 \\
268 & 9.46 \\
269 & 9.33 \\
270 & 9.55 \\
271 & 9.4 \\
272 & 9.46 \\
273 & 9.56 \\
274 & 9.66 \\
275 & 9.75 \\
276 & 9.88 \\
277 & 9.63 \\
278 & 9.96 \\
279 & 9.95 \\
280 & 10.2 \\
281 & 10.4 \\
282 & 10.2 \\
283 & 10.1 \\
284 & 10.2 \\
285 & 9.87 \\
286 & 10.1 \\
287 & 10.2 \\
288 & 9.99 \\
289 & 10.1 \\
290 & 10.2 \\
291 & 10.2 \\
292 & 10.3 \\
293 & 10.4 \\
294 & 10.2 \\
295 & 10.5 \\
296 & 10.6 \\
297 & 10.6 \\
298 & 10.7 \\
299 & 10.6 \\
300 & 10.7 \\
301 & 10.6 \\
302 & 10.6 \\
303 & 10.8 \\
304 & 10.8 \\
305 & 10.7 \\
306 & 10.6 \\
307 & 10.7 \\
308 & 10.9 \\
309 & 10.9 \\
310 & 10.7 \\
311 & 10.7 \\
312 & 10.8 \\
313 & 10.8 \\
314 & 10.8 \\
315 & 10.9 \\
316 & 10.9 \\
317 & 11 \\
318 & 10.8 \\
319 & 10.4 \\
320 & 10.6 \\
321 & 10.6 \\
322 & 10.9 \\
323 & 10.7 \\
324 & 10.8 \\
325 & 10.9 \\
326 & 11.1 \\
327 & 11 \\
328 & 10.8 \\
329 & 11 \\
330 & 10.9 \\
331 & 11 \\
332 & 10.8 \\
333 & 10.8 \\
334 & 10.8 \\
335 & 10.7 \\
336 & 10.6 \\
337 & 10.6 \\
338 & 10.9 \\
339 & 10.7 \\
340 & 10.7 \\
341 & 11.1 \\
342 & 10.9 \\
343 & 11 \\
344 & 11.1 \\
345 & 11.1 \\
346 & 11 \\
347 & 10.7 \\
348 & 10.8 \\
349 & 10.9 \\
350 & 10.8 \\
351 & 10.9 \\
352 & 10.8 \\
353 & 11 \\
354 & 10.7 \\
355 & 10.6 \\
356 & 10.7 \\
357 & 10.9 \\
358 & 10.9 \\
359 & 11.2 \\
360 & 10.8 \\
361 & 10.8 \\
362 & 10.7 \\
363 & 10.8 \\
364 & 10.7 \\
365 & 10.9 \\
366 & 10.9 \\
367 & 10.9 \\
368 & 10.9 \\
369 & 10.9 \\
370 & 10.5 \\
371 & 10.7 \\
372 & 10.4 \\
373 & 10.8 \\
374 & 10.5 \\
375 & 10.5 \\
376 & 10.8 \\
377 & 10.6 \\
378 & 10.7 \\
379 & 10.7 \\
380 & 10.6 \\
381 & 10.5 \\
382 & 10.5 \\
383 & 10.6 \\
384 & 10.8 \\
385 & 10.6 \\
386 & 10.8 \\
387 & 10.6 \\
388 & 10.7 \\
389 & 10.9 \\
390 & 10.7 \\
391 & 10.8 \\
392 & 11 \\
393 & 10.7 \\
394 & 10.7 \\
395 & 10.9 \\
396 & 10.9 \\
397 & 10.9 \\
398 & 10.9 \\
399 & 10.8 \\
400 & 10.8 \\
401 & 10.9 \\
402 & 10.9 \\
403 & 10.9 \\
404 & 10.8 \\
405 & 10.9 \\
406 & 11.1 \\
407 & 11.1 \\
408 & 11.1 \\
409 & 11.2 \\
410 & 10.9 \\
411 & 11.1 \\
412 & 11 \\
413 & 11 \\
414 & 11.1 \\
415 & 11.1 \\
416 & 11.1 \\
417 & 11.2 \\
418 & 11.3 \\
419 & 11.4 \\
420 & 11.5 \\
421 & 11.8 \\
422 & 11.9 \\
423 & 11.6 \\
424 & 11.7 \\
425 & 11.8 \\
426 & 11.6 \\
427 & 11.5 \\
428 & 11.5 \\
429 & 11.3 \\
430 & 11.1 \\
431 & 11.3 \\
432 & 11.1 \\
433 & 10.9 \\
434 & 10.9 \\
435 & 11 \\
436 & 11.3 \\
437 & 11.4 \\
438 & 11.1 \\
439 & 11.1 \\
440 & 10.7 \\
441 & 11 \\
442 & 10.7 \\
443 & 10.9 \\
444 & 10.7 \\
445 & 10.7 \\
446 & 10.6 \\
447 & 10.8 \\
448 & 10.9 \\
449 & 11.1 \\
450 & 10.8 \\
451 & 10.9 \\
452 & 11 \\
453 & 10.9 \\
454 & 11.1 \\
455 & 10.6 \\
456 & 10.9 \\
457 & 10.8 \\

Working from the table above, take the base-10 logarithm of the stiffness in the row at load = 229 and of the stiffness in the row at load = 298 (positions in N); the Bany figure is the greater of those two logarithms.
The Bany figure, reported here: 1.05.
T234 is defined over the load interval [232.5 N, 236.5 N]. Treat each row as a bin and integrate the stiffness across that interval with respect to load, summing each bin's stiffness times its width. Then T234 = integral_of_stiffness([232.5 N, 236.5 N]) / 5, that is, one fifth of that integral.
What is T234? 8.9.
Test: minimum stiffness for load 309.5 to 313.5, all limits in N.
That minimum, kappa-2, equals 10.7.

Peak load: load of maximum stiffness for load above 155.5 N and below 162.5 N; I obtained 159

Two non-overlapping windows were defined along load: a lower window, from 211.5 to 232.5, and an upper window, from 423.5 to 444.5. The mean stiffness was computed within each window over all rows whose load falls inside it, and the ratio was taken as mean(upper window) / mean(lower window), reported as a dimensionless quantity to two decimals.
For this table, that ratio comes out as 0.98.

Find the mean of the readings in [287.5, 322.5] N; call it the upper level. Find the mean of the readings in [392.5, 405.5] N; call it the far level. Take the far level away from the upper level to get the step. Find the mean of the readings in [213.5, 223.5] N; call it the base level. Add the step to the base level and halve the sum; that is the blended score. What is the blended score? 5.65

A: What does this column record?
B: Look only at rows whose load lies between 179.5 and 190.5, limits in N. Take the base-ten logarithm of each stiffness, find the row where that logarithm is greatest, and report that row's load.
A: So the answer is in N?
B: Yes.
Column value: 188 N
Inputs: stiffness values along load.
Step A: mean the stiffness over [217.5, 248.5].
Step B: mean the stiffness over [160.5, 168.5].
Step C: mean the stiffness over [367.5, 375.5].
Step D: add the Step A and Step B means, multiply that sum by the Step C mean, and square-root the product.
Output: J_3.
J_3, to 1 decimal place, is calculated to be 15.3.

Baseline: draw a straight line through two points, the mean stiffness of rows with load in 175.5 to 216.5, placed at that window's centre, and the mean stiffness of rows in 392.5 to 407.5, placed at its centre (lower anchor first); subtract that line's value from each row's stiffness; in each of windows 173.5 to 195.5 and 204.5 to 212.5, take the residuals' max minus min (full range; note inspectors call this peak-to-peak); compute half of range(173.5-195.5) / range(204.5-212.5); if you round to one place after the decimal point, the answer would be 2.5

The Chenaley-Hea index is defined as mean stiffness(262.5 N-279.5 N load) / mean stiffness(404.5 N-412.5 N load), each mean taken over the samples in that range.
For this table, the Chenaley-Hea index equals 0.86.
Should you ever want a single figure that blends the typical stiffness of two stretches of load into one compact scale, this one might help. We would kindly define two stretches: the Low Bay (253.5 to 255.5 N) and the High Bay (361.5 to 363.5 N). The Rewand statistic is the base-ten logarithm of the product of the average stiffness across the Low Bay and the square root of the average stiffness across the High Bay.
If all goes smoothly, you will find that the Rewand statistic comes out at 1.50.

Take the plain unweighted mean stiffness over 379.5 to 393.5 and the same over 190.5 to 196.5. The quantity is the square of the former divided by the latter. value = 8.9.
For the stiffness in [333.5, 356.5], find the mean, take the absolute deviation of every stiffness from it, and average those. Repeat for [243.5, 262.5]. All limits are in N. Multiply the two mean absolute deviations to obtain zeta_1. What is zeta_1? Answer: 0.06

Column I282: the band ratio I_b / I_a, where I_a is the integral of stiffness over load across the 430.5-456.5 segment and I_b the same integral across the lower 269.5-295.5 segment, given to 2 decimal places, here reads 0.91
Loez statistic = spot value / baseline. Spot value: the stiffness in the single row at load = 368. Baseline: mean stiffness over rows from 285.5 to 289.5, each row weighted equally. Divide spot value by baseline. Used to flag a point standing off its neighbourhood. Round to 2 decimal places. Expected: 1.08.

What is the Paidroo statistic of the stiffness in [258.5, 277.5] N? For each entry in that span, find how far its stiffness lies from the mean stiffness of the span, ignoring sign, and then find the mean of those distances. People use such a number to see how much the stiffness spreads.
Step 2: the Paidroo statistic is 0.163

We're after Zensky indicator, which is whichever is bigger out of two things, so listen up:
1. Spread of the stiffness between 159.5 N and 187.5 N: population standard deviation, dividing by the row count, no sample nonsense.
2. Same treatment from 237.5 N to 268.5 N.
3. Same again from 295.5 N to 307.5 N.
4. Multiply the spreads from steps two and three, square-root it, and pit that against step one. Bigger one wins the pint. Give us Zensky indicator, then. 0.75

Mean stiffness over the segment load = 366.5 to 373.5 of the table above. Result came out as 10.7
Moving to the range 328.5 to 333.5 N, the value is 10.9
